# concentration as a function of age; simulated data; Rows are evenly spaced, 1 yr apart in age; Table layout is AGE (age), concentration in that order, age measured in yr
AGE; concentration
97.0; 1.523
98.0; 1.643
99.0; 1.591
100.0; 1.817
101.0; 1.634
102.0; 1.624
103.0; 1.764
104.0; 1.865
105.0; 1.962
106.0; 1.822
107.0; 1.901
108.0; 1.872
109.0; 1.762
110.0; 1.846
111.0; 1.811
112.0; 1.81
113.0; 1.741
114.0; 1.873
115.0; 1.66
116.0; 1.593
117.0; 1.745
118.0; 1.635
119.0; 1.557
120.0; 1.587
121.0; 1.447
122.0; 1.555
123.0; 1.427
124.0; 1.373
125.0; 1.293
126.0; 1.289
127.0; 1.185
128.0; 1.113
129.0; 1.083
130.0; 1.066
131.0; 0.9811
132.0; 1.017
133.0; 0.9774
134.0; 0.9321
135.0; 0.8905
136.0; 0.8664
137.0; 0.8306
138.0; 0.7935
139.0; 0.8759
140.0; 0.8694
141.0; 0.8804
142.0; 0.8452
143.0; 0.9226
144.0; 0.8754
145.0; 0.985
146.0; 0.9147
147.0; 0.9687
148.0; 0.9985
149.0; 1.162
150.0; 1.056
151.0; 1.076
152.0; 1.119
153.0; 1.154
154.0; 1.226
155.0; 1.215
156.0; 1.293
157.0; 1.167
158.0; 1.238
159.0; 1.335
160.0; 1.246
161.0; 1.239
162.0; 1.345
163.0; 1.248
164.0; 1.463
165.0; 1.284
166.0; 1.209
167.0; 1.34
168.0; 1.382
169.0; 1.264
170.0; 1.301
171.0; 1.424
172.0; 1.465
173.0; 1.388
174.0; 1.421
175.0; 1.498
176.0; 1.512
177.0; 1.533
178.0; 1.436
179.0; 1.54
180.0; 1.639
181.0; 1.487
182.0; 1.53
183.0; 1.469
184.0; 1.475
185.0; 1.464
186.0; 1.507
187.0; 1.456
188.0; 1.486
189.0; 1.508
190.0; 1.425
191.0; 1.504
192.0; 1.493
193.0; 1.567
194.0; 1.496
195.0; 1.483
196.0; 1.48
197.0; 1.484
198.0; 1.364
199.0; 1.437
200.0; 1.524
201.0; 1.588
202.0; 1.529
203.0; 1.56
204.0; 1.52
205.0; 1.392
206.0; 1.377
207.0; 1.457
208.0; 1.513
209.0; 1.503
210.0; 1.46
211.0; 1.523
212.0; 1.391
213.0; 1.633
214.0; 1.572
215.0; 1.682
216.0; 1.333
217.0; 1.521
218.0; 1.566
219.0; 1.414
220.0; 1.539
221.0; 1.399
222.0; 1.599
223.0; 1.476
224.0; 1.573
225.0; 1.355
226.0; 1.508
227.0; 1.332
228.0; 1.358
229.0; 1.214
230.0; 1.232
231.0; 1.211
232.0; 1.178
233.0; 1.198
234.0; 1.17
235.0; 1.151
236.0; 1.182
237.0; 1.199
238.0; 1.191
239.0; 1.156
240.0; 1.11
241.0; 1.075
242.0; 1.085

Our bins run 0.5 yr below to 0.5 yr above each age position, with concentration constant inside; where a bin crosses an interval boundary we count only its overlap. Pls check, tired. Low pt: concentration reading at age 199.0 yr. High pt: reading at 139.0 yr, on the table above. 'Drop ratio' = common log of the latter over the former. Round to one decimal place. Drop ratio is -0.2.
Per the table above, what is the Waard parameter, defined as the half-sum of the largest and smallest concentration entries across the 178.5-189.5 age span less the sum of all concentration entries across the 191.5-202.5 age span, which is -14.9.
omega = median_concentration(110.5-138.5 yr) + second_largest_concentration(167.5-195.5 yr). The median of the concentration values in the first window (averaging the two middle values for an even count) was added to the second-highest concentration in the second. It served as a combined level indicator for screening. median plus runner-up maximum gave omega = 2.90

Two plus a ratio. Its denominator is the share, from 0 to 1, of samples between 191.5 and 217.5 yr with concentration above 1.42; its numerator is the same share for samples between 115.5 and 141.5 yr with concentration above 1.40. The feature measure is 2.4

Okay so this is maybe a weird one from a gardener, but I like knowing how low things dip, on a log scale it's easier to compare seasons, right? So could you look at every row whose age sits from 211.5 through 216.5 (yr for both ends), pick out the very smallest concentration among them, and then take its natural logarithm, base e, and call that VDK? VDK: 0.29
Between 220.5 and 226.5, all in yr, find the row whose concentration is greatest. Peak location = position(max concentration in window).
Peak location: 222.0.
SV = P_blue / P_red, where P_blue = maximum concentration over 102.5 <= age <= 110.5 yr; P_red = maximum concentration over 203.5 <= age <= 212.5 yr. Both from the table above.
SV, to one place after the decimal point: 1.3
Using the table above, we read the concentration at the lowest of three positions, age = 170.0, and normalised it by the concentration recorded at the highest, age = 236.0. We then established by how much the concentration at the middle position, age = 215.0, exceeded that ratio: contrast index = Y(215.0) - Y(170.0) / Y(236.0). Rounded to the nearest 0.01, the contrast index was 0.58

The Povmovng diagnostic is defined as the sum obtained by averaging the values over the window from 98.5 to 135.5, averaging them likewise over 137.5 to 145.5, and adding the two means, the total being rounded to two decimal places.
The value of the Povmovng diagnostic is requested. 2.40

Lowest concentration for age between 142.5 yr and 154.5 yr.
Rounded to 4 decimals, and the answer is 0.8754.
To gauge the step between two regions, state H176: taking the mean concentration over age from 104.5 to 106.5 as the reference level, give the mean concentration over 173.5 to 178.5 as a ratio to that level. 0.78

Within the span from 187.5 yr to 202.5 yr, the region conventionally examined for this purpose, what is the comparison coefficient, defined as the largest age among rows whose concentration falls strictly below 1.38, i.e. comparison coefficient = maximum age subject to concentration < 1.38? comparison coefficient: 198.0 yr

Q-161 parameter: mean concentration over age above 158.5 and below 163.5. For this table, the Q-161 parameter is 1.28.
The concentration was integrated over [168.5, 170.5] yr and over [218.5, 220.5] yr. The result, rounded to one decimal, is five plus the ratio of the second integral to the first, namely 6.2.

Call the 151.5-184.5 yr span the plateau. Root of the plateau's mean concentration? 1.17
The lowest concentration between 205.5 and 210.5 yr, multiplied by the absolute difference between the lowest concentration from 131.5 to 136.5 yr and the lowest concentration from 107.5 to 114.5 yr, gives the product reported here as 1.20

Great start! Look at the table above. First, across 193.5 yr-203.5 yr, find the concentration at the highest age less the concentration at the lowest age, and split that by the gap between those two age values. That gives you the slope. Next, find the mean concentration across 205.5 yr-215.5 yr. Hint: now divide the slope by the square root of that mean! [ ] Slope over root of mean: 0.006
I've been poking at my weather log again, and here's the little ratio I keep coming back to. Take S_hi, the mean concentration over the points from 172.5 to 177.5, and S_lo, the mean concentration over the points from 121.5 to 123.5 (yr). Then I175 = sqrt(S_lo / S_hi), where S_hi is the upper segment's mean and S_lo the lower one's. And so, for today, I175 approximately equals 1.01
